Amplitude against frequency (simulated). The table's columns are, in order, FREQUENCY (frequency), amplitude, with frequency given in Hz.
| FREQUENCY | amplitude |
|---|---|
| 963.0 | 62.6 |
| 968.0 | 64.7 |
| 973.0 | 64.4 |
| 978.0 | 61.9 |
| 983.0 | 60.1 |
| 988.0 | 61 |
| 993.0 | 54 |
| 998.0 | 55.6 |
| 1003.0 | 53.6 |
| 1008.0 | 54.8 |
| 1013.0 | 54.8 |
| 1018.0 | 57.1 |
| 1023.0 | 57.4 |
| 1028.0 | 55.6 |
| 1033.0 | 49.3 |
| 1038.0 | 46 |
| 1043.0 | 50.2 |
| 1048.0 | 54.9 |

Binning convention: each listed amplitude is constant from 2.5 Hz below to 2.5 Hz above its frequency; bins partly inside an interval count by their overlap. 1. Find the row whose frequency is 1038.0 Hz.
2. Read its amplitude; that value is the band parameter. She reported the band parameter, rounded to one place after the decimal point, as 46.0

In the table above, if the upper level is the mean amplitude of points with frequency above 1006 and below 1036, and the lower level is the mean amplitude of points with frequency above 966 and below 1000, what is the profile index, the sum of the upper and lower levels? 115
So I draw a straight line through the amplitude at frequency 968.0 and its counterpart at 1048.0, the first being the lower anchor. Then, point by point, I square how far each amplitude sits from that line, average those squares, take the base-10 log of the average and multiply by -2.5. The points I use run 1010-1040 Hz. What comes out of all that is -3.7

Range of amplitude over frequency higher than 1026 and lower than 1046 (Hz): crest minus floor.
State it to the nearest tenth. 9.6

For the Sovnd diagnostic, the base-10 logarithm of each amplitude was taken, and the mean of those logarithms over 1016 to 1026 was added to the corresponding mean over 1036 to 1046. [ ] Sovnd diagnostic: 3.44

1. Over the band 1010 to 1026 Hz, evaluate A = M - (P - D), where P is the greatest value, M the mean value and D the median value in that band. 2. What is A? 56.1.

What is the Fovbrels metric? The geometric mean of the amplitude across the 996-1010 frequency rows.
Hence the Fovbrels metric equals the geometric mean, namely 55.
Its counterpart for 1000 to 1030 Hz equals 56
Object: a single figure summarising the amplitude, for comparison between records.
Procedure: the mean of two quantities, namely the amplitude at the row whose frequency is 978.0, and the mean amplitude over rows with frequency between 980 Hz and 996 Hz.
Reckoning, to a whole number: 60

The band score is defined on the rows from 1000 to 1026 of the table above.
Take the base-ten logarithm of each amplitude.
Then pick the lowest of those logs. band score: 1.73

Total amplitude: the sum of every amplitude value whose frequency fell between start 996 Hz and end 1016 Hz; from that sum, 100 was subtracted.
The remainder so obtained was 119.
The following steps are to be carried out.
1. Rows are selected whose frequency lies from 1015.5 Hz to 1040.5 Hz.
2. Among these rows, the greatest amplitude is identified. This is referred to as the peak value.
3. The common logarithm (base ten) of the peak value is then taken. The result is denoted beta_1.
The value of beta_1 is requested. 1.76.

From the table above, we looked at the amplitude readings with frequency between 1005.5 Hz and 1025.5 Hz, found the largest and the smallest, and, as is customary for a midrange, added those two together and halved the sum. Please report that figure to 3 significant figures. 56.1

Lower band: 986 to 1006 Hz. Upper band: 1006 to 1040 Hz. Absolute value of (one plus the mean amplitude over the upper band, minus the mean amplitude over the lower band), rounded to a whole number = 1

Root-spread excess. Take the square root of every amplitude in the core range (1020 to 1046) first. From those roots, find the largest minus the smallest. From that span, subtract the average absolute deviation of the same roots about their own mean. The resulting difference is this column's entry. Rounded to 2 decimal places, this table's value 0.53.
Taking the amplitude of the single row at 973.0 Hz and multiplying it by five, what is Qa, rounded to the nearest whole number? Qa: 322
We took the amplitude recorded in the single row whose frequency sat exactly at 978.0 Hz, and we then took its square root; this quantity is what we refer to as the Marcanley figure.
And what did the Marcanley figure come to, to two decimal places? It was 7.87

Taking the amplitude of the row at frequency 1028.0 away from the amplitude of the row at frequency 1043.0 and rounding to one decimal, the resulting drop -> -5.4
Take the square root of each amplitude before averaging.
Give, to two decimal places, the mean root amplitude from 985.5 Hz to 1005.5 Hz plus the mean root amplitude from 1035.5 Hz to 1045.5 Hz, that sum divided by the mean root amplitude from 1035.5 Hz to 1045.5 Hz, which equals 2.08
